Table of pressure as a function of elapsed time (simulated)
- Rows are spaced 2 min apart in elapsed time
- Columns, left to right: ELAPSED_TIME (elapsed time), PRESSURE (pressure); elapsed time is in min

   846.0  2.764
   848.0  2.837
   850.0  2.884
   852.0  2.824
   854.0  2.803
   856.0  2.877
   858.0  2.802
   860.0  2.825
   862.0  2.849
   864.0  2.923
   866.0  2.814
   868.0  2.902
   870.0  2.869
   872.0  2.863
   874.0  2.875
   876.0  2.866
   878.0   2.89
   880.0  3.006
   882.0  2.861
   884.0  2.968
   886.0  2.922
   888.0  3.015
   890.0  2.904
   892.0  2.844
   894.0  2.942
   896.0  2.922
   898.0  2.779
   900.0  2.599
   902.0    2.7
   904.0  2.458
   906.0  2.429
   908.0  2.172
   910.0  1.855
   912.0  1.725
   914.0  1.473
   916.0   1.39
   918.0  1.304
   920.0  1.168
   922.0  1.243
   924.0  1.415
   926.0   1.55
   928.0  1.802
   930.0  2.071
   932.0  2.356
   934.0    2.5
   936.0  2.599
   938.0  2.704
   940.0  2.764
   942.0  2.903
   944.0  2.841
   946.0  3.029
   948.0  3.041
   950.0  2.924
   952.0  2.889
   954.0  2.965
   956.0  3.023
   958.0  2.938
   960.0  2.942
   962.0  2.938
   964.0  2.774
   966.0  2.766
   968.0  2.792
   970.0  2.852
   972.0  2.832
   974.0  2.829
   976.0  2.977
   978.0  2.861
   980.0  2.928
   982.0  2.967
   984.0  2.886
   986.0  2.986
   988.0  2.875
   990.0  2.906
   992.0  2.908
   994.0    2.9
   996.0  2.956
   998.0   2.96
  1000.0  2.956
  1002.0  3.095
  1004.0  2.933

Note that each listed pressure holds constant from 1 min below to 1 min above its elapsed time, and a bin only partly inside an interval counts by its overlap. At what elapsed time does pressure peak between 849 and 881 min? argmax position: 880.0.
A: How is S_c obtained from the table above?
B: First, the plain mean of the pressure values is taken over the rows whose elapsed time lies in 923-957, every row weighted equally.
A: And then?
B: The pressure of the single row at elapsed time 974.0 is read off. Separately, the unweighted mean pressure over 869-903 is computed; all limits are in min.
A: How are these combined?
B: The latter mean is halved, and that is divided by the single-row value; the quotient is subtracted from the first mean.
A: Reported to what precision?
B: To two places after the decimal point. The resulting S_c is 2.04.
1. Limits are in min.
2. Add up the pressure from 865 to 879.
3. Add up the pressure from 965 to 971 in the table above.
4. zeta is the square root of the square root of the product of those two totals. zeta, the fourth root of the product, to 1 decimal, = 3.6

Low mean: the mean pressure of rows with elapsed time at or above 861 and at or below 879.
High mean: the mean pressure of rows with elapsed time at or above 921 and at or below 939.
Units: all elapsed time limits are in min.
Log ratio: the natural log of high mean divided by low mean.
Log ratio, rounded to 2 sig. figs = -0.35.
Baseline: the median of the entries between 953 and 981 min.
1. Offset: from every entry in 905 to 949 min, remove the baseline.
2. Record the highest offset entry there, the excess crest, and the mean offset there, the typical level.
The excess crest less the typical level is 0.93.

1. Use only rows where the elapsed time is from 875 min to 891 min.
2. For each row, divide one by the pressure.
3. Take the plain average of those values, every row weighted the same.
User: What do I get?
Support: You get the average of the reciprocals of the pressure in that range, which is 0.342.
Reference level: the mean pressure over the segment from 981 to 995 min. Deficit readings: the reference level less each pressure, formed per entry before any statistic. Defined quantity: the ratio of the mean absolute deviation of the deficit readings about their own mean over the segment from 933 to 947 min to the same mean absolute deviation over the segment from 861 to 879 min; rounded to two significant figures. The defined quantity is 6.2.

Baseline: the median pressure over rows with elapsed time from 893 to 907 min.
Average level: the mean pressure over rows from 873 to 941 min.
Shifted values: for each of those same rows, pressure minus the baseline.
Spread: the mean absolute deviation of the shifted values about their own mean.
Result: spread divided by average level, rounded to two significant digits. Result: 0.23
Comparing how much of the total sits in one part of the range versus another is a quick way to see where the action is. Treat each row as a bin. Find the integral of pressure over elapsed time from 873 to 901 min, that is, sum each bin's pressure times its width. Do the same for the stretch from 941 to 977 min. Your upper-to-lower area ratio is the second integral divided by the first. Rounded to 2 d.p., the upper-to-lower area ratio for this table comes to 1.29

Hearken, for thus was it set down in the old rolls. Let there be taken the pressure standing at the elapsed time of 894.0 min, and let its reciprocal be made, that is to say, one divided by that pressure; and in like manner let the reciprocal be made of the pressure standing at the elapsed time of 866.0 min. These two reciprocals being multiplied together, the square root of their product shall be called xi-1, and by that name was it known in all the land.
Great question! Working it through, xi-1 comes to 0.348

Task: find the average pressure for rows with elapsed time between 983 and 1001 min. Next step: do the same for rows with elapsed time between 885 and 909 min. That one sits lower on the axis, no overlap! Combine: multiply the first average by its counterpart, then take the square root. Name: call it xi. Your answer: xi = 2.82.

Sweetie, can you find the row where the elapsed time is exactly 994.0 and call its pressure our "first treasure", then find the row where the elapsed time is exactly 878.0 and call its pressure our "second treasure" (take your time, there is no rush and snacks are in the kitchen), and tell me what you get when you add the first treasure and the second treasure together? 5.79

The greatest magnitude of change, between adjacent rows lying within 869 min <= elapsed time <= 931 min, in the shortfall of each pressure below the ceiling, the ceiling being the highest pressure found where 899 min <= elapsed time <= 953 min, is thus 0.32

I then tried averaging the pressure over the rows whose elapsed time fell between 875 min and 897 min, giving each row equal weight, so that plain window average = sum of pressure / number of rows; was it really 2.92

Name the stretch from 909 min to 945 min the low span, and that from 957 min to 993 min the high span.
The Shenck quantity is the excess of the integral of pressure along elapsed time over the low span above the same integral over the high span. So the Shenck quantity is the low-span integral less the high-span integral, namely -33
